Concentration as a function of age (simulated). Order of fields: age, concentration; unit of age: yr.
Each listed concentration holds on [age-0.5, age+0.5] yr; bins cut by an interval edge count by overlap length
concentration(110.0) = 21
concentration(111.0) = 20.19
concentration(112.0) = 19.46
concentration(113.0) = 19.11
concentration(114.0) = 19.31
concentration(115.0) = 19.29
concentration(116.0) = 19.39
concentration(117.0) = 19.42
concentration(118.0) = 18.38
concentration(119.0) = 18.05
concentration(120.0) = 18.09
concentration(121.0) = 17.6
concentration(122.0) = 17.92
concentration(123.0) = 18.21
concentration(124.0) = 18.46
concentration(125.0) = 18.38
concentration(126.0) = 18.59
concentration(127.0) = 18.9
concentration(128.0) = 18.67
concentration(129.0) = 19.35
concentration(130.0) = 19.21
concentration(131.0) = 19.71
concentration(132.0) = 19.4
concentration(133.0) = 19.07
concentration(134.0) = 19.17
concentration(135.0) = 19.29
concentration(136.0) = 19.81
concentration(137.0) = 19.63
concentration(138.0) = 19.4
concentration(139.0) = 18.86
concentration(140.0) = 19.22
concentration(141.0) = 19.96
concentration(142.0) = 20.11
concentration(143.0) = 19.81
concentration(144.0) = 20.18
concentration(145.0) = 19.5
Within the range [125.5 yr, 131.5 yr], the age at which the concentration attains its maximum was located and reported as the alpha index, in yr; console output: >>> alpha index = 131.0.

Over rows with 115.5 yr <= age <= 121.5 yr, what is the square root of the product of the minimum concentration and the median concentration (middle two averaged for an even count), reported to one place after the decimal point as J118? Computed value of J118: 17.9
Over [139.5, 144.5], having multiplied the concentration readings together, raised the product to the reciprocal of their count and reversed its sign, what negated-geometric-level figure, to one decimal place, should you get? -19.9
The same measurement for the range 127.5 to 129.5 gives -19.0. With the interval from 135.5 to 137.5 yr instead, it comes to -19.7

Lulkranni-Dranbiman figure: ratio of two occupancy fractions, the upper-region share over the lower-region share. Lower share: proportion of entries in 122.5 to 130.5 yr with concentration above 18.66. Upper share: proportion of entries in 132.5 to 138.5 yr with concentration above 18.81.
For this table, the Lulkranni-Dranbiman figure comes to 2.0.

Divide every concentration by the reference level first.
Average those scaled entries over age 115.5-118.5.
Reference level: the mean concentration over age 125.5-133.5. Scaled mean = 1.00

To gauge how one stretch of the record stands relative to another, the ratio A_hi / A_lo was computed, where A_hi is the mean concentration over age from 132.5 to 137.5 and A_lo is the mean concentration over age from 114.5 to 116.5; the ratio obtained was 1.00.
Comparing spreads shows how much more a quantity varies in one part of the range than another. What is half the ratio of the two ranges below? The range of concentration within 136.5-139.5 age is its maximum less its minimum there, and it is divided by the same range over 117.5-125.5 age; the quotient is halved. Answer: 0.45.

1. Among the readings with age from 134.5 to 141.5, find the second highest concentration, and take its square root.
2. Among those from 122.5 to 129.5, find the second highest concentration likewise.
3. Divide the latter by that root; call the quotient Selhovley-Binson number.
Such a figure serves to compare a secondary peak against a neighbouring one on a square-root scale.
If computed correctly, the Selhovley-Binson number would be 4.25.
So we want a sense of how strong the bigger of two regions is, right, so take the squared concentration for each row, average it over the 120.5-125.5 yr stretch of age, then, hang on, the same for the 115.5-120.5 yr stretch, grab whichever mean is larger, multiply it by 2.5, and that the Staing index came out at 872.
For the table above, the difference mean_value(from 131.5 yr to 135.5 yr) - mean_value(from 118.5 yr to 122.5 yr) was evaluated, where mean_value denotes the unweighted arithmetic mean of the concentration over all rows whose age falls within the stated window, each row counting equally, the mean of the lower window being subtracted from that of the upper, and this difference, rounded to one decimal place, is 1.3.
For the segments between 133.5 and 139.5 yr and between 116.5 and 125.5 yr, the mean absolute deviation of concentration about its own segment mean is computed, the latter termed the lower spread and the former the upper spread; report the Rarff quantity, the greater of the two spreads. 0.34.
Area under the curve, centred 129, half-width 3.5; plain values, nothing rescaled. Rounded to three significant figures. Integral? 134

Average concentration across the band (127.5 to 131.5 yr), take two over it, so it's 0.104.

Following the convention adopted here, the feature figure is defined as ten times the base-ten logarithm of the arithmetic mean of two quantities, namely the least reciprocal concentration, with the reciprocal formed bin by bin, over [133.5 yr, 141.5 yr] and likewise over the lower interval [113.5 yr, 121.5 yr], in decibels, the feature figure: -12.9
